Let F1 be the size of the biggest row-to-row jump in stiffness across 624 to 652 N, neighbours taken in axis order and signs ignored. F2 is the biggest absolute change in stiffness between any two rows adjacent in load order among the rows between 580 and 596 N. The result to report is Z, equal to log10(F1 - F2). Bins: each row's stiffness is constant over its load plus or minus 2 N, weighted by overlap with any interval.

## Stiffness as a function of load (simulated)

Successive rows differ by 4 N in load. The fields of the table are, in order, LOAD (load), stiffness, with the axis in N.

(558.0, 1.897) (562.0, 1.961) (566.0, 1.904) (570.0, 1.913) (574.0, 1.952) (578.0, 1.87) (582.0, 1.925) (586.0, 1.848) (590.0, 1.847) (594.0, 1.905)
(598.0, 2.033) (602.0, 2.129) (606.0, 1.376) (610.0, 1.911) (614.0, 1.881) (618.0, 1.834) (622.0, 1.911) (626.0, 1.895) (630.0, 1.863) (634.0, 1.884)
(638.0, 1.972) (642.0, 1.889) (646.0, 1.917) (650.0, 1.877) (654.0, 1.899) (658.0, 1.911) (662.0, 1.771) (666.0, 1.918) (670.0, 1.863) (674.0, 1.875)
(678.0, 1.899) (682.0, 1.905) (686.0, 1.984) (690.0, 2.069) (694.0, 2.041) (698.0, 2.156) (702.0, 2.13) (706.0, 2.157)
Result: -2.0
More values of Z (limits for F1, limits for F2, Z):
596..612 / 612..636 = -0.2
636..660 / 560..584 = -3.0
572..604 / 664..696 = -1.4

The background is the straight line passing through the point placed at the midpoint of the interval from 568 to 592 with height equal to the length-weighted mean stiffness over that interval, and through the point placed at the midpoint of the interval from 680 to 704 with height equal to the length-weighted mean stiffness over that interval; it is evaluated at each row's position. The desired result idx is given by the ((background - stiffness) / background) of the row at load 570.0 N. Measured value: -0.02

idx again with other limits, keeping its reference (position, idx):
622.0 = 0.02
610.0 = 0.01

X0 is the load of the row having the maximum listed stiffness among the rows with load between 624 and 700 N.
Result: 698.0 N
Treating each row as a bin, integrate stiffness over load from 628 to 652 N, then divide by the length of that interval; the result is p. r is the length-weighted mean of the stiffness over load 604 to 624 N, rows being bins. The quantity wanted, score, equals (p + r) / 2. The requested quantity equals 1.84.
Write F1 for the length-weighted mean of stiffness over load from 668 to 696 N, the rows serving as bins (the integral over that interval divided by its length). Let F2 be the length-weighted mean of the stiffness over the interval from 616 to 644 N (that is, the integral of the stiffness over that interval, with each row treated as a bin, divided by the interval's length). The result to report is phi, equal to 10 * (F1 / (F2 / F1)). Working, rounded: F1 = 1.95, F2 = 1.89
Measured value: 20.1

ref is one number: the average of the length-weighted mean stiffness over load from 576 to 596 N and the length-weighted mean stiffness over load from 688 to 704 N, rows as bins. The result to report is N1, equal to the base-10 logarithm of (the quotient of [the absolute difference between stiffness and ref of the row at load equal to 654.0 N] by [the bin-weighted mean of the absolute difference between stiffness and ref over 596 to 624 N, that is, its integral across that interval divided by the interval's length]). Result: -0.29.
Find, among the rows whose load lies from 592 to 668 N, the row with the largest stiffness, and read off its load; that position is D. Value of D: 602.0 N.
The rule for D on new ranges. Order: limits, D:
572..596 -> 574.0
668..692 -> 690.0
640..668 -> 666.0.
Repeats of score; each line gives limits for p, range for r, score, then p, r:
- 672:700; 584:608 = 1.92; 1.99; 1.86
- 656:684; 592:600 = 1.92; 1.88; 1.97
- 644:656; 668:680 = 1.89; 1.90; 1.88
